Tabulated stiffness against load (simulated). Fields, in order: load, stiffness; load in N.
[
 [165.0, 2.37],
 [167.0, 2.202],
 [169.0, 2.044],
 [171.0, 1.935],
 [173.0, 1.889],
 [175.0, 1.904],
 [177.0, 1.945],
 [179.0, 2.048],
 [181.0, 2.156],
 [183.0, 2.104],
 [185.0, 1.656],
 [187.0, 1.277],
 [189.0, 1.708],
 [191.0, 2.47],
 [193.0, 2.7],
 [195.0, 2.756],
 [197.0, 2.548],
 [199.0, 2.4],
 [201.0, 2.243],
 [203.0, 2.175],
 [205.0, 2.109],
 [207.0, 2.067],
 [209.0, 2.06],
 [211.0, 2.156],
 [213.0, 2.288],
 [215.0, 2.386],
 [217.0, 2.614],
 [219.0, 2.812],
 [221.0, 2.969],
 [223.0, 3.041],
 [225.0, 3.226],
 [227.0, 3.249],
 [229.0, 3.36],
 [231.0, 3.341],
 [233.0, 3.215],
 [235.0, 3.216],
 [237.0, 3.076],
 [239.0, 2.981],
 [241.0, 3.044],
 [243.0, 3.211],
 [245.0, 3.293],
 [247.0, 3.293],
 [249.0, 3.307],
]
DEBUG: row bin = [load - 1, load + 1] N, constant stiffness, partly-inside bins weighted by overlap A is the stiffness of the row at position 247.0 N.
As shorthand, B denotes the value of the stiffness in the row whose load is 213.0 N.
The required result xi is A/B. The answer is 1.4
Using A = 3.293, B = 2.288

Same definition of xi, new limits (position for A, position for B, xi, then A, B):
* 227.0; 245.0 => 1.0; 3.249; 3.293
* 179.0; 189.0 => 1.2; 2.048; 1.708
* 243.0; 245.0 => 1.0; 3.211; 3.293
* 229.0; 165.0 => 1.4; 3.36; 2.37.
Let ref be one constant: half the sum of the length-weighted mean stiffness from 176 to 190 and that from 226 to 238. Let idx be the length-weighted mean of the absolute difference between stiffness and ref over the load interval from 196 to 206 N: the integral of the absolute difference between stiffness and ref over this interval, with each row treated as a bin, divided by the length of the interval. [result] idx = 0.25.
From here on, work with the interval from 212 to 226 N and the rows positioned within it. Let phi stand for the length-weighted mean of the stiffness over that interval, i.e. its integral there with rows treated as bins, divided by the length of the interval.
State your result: 2.76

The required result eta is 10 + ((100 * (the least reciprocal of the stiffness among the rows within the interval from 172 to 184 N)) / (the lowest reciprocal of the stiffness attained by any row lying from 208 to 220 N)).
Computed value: 140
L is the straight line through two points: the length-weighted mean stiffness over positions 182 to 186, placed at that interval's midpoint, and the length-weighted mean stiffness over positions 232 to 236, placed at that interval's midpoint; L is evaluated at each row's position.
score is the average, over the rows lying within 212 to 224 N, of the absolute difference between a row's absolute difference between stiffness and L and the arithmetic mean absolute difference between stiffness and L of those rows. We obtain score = 0.112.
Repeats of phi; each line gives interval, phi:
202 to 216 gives 2.18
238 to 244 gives 3.08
